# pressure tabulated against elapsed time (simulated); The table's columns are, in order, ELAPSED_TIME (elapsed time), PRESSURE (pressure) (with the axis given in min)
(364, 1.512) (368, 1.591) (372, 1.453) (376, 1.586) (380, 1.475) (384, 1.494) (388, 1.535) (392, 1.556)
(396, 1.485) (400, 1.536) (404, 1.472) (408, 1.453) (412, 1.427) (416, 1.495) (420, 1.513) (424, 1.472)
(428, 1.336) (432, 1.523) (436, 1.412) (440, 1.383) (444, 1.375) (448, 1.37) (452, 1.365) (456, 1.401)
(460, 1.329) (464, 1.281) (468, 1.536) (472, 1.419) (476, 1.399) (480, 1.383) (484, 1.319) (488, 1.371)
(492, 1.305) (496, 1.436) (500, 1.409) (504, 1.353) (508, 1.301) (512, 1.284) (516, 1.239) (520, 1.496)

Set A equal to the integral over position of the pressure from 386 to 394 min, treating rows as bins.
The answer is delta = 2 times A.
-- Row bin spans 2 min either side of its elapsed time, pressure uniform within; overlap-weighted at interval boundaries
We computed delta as 25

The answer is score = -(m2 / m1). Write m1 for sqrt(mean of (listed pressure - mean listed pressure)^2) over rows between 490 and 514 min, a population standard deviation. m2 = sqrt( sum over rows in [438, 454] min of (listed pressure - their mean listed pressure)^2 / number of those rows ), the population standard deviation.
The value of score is -0.12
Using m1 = 0.057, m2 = 0.007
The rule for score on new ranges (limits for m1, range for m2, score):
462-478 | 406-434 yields -0.66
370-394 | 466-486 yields -1.52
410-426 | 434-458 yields -0.52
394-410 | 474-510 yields -1.47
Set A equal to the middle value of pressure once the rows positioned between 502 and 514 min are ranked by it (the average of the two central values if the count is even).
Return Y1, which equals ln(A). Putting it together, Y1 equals 0.26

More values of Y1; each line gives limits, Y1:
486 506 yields 0.32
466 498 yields 0.33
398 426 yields 0.39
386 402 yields 0.43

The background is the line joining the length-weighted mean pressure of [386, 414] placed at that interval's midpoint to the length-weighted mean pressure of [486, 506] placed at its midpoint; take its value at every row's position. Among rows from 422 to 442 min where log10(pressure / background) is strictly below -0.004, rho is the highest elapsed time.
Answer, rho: 440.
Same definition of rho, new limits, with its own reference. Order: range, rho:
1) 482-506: 492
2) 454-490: 488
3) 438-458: 456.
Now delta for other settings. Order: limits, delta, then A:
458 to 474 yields 45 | 22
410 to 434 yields 70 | 35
